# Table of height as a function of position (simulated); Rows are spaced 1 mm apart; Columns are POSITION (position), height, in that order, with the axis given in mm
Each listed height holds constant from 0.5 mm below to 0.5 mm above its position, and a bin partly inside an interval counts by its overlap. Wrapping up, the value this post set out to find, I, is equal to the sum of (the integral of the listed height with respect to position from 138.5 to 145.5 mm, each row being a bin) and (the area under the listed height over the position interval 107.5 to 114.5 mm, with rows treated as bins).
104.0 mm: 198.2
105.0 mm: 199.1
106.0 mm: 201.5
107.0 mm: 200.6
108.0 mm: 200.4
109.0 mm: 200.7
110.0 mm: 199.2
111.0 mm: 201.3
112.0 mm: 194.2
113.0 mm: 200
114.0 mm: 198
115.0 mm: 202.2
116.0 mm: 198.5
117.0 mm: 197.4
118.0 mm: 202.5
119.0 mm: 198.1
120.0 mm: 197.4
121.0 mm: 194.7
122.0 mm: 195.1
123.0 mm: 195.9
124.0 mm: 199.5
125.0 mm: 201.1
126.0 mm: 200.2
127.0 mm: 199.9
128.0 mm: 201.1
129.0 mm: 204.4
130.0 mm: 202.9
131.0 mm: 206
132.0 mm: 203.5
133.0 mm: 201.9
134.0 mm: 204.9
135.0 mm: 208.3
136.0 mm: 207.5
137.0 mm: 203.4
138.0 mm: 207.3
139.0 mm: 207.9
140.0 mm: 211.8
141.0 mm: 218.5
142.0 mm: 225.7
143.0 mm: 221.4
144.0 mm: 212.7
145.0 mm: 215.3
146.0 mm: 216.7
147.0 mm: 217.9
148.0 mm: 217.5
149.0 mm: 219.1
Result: 2907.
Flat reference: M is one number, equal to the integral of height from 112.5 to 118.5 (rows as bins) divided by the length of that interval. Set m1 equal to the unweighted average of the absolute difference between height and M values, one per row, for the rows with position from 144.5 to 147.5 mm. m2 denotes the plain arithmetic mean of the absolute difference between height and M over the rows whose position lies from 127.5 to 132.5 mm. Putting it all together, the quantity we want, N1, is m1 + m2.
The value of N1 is 20.7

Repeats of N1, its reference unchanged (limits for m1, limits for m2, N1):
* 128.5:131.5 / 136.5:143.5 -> 18.6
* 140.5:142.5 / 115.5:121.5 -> 24.9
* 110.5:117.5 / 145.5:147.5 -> 19.7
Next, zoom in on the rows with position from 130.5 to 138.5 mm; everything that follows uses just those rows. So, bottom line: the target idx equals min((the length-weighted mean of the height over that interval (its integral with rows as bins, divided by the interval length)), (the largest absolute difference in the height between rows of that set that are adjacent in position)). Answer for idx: 4.1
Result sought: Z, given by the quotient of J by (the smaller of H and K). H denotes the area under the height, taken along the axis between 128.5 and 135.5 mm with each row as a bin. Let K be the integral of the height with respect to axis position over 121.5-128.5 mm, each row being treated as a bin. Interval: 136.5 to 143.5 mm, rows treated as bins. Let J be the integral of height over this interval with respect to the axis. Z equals 1.07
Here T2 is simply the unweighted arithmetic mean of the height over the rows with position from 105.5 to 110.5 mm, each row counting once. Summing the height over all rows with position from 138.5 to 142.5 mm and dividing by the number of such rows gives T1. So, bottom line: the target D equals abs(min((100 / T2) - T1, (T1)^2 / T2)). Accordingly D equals 215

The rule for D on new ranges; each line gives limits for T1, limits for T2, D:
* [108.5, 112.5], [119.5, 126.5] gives 198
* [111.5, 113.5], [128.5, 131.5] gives 197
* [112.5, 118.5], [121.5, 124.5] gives 199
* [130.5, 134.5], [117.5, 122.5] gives 204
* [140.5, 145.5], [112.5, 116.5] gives 218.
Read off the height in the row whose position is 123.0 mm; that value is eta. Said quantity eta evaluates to 195.9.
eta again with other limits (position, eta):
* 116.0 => 198.5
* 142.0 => 225.7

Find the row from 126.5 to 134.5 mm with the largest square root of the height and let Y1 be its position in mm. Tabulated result 131.0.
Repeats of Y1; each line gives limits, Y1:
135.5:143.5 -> 142.0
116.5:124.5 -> 118.0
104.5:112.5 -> 106.0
